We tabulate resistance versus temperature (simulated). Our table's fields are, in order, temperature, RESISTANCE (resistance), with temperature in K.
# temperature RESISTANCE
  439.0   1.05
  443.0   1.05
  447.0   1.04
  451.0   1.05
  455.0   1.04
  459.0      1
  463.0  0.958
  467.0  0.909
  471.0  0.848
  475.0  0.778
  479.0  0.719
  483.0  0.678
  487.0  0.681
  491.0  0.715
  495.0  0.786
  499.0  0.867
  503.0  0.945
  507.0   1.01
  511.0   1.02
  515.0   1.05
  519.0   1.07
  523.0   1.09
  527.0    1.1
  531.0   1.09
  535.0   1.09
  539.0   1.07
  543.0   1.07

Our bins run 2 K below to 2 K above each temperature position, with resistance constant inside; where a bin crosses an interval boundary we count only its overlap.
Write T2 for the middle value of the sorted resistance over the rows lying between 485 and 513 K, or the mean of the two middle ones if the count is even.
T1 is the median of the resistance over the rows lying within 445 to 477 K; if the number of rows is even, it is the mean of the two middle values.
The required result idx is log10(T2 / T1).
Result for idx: -0.05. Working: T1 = 0.98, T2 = 0.87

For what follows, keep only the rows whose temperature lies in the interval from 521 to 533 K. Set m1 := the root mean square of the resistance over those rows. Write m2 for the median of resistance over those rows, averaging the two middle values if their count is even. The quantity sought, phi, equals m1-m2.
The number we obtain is 0.0033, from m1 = 1.09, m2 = 1.09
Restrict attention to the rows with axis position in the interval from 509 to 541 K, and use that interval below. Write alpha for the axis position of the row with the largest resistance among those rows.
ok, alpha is 527.0 K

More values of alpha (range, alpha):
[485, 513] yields 511.0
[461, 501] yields 463.0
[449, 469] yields 451.0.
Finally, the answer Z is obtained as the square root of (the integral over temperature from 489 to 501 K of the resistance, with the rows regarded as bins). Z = 3.1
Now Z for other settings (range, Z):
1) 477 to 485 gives 2.4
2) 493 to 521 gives 5.2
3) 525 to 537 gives 3.6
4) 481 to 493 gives 2.9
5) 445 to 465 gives 4.5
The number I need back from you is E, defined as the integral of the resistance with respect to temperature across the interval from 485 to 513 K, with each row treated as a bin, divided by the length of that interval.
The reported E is 0.86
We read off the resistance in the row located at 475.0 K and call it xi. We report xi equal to 0.778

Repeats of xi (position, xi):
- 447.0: 1.04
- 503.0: 0.945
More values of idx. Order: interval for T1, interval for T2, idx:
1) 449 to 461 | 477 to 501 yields -0.16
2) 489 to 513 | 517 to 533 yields 0.08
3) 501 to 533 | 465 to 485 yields -0.13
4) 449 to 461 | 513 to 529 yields 0.02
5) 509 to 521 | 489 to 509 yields -0.08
